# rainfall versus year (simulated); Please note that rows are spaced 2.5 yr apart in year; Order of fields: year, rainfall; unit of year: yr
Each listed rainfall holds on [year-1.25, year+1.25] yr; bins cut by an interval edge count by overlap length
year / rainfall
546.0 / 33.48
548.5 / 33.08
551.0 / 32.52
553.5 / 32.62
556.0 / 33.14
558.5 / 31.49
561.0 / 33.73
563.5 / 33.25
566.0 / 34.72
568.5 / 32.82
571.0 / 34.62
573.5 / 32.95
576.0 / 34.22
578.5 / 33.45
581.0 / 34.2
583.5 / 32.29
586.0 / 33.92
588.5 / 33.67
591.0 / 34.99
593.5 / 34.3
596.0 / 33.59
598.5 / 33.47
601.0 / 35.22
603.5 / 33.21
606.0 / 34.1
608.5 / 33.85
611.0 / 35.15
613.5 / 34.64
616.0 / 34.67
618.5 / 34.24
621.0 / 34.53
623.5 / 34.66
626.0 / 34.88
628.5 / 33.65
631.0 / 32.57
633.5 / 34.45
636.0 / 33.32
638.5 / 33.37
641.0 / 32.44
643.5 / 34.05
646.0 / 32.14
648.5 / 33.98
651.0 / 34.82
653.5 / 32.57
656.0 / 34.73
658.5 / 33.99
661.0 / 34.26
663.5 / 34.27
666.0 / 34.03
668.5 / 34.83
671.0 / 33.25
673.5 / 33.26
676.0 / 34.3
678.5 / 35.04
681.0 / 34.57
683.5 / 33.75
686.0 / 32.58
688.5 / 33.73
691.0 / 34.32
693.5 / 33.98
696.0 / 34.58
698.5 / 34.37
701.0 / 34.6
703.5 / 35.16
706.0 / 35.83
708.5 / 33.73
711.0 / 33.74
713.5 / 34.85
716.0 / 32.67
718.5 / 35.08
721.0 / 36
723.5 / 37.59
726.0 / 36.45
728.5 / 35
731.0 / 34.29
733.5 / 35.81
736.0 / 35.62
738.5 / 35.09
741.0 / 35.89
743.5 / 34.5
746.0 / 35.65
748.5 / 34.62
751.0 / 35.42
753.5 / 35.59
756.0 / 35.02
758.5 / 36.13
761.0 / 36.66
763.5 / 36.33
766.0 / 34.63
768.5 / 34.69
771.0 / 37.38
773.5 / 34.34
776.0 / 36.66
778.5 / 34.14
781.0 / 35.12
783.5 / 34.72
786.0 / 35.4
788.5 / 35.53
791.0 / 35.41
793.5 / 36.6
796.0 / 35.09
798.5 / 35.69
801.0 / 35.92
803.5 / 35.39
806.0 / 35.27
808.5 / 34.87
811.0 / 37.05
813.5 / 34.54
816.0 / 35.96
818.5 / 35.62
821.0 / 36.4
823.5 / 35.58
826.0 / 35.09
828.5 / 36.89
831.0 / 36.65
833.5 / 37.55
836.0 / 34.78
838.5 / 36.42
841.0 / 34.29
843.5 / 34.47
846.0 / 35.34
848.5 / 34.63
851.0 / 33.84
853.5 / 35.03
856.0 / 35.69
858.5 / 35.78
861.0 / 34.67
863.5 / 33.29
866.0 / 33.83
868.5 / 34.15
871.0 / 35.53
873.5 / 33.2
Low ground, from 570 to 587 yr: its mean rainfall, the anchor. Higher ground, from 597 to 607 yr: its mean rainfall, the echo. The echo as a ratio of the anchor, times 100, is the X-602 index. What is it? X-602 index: 101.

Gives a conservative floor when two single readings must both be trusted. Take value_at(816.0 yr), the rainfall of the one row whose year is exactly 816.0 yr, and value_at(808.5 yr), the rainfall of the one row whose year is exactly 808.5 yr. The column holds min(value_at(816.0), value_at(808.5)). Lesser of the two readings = 34.9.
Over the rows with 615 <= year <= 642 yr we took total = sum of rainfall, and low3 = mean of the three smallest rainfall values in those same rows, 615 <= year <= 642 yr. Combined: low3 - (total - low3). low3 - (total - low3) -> -307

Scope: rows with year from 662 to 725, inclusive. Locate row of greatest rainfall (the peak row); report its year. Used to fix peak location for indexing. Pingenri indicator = 723.5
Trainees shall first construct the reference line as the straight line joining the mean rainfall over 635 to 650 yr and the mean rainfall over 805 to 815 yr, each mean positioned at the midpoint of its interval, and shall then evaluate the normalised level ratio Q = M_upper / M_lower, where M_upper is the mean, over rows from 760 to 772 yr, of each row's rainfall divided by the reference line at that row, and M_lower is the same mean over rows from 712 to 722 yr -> 1.018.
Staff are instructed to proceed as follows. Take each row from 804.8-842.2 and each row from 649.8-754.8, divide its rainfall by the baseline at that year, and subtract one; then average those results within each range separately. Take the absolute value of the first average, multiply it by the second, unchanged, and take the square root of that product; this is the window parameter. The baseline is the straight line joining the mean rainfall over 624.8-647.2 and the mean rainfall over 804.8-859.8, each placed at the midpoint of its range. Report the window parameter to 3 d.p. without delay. 0.012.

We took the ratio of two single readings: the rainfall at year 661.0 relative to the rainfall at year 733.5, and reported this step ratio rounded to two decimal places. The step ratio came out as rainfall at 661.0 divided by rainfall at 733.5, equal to 0.96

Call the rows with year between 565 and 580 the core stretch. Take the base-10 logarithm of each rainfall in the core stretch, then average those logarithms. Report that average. 1.53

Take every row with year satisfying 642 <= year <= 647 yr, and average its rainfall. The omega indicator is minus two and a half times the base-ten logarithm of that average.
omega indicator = -3.80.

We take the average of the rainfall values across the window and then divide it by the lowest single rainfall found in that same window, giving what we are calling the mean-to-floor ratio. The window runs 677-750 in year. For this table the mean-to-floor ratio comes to 1.07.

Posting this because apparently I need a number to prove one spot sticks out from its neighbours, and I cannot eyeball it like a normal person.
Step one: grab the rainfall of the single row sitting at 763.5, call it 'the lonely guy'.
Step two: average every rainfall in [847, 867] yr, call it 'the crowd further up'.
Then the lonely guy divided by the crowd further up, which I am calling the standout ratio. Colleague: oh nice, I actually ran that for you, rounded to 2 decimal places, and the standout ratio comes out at 1.05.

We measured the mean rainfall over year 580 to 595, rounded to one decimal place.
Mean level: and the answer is 33.9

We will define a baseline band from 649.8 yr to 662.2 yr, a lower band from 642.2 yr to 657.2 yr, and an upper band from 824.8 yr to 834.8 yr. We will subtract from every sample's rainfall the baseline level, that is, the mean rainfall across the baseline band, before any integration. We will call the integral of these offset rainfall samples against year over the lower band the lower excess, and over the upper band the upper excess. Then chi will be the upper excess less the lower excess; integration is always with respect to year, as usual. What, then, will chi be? 30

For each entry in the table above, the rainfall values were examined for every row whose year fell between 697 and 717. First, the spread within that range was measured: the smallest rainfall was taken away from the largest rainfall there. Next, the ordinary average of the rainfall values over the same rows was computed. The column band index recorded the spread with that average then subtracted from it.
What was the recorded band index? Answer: -31.2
